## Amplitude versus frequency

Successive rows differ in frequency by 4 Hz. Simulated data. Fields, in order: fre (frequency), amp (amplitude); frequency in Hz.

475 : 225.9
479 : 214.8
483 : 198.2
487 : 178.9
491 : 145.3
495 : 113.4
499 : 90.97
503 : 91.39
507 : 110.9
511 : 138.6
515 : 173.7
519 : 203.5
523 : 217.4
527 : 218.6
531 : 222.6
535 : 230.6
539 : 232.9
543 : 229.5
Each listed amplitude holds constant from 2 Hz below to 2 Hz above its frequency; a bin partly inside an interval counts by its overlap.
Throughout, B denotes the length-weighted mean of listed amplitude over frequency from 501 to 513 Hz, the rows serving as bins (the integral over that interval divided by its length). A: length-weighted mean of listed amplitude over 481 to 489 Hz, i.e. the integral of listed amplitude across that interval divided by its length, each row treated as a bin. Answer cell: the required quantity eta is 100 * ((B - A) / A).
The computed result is -40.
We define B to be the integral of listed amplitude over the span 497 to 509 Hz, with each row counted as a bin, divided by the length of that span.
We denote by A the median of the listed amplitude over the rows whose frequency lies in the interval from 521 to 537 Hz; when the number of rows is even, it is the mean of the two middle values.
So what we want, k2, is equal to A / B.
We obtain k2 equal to 2.3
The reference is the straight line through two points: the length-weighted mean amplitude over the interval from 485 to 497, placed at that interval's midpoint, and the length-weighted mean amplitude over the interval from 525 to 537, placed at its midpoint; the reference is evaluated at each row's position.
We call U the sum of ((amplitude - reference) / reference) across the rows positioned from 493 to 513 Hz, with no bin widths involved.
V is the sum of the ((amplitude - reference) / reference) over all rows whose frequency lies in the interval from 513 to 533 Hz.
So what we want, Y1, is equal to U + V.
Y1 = -1.8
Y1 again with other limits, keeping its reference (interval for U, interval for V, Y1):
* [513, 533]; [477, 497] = 1.3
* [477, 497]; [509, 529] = 1.0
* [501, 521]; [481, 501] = -1.1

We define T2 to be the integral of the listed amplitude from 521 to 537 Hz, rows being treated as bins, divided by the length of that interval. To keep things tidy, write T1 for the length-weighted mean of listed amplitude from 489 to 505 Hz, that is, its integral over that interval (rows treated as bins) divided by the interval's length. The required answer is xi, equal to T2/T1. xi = 2.0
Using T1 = 110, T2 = 222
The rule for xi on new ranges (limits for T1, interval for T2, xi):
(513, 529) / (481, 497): 0.8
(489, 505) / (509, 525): 1.7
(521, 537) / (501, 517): 0.6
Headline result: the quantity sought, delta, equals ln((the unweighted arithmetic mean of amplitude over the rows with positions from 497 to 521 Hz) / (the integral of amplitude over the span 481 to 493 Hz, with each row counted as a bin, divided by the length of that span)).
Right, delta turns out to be -0.26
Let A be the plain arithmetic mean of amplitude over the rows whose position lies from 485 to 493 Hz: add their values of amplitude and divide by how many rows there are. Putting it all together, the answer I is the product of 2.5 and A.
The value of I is 405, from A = 162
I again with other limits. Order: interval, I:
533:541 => 579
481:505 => 341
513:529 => 508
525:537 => 560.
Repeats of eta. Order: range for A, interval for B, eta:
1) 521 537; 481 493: -22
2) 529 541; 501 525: -32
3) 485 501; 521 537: 68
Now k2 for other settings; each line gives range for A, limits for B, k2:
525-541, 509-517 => 1.5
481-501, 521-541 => 0.6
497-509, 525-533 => 0.4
